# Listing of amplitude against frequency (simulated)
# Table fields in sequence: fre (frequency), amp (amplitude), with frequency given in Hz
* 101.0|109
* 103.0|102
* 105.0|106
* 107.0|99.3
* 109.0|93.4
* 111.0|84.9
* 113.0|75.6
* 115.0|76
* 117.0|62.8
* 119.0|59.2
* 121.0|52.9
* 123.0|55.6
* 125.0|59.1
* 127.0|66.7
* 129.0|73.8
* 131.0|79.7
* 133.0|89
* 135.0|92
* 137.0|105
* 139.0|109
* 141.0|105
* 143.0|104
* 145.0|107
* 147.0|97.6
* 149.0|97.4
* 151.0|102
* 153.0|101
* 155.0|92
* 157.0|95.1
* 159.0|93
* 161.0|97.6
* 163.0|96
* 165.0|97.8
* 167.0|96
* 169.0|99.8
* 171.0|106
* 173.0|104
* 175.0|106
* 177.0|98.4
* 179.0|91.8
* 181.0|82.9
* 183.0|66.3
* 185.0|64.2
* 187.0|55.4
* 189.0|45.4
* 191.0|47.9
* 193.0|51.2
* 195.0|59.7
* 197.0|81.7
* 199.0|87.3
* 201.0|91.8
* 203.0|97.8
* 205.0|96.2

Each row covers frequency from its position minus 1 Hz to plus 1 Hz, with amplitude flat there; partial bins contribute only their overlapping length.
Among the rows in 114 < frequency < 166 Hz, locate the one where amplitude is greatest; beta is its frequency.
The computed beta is 139.0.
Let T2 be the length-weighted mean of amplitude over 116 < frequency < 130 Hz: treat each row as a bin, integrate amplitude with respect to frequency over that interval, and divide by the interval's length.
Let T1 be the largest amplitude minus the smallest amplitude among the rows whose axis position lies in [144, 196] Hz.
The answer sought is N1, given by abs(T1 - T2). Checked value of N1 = 0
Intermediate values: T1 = 62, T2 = 61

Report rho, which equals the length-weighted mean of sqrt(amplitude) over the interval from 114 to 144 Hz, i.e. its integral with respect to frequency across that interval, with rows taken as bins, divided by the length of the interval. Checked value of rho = 8.8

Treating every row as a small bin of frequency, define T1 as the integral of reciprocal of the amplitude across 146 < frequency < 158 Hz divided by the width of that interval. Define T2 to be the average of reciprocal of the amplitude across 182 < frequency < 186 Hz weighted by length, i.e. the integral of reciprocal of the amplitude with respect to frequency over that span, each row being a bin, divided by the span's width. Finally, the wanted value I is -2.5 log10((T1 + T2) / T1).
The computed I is -1.0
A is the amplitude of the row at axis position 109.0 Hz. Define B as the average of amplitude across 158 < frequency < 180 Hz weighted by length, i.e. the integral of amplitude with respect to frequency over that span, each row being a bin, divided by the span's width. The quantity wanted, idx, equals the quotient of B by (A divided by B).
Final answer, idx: 104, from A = 93.4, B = 99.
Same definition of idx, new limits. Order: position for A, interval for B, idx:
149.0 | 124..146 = 83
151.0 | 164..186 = 83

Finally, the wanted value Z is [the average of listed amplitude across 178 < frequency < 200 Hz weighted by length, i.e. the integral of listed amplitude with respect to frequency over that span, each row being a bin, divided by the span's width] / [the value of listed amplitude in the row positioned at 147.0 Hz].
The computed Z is 0.7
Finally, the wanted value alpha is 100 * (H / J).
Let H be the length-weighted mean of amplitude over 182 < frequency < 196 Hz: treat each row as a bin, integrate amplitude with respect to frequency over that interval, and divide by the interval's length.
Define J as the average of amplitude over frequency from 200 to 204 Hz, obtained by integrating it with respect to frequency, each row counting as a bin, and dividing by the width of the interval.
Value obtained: 59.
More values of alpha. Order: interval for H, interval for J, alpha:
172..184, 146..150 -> 94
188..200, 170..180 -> 61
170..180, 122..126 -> 177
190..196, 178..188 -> 73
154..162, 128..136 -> 113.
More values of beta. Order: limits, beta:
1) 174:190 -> 175.0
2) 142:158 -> 145.0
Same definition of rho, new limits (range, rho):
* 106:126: 8.4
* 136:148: 10.2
